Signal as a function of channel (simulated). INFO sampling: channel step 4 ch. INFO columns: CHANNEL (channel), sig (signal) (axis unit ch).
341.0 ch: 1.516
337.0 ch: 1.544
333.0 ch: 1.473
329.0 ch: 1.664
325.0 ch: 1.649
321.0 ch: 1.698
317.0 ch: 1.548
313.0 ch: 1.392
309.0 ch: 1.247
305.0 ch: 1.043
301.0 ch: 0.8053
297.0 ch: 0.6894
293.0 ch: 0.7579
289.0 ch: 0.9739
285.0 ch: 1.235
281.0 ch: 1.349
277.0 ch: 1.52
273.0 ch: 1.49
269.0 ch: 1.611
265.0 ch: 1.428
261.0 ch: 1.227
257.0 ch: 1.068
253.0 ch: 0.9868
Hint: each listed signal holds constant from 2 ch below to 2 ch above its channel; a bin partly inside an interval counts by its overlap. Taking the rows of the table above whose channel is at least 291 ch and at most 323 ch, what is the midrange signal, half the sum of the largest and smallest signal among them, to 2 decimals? 1.19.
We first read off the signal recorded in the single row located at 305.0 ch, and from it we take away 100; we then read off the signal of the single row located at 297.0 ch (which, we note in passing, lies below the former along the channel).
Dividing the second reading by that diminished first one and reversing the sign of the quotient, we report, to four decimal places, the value 0.0070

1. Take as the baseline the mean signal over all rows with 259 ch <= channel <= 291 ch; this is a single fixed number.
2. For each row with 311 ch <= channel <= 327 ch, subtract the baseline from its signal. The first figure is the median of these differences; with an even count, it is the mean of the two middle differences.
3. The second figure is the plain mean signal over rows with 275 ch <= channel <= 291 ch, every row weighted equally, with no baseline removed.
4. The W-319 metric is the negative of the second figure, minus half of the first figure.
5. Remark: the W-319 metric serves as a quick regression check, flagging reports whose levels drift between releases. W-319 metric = -1.39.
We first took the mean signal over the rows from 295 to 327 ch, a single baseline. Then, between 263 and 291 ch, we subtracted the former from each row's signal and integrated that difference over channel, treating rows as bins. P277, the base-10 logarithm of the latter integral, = 0.50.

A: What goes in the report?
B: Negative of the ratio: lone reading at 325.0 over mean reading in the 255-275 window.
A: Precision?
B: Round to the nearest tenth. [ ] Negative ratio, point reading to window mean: -1.2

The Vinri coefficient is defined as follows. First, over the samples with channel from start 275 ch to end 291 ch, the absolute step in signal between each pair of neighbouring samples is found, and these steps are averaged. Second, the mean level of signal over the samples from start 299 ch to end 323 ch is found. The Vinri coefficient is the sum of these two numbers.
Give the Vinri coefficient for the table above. 1.47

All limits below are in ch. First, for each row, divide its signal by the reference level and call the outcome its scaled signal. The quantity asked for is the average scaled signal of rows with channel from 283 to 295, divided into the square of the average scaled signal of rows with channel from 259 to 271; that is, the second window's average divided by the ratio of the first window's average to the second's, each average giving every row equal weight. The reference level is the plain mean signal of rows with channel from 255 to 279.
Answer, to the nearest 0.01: 1.47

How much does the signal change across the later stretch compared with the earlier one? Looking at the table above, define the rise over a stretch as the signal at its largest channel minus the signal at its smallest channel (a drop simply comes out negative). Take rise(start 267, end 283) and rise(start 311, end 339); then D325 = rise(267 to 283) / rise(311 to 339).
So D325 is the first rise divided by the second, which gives -1.7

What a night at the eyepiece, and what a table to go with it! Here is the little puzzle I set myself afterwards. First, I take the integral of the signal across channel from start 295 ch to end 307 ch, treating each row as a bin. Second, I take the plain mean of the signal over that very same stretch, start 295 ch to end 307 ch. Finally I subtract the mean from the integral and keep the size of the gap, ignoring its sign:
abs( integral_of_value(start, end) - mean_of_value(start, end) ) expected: 9.3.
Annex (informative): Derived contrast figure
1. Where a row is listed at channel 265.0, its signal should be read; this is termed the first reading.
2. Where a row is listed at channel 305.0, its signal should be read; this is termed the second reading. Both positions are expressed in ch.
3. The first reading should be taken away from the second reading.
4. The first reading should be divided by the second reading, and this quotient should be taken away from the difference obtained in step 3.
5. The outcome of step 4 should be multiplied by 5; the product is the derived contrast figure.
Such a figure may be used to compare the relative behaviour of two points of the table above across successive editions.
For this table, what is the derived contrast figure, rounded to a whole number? -9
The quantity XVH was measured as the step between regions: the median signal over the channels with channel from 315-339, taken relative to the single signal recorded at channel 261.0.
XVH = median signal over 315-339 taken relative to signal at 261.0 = 0.37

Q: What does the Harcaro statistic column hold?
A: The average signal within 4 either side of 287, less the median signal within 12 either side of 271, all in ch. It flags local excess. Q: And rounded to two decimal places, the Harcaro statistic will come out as -0.35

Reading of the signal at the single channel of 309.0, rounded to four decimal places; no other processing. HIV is 1.2470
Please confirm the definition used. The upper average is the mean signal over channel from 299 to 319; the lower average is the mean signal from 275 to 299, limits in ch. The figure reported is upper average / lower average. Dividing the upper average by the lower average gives 1.11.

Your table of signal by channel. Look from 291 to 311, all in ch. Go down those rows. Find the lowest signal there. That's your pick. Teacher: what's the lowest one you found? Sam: 0.6894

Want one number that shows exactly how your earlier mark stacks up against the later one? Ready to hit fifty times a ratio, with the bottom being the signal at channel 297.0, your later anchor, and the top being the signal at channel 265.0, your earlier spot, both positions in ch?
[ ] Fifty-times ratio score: 104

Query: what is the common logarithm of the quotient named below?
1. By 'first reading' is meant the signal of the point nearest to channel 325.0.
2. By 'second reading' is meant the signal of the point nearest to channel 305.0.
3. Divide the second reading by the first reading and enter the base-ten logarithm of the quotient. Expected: -0.20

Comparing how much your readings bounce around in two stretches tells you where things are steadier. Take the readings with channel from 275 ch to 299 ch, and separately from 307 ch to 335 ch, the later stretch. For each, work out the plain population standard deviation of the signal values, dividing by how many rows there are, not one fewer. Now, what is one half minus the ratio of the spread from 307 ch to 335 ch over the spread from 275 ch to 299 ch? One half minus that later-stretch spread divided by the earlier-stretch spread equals 0.00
